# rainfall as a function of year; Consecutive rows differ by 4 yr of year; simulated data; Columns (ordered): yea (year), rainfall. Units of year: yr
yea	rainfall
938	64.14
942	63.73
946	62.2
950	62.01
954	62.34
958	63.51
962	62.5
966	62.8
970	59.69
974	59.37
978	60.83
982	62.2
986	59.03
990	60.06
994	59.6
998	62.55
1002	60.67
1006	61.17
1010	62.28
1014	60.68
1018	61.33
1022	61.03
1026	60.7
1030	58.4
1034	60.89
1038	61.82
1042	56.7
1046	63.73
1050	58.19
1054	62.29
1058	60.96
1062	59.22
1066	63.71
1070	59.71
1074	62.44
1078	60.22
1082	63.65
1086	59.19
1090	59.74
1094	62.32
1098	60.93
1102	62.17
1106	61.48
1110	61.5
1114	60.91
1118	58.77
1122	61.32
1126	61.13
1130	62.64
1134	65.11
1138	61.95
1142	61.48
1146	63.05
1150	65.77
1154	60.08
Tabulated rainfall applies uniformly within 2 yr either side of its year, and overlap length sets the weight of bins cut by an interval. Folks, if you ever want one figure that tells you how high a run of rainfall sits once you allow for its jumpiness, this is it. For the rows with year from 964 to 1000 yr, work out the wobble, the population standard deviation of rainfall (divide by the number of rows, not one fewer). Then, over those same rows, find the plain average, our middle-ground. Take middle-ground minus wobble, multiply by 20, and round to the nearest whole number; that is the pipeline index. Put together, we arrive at 1186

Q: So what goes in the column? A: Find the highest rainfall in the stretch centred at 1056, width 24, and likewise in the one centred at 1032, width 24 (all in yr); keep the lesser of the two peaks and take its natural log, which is 4.12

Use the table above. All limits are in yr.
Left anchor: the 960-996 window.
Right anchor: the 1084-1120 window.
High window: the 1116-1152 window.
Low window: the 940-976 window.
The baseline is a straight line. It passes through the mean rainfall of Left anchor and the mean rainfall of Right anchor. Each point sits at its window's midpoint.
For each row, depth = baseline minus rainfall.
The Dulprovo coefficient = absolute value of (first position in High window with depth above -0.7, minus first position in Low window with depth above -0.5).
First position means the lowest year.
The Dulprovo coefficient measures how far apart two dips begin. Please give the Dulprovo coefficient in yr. 148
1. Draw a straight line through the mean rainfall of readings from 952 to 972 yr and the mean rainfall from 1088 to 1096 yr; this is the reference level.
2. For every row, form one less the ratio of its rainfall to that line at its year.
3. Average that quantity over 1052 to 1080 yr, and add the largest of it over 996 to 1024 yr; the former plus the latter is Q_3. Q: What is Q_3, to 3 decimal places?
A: 0.019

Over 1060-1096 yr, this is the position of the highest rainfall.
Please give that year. 1066 yr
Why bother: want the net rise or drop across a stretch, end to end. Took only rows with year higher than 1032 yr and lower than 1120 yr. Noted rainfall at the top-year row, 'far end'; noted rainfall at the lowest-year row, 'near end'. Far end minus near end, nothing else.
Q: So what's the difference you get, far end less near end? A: -2.1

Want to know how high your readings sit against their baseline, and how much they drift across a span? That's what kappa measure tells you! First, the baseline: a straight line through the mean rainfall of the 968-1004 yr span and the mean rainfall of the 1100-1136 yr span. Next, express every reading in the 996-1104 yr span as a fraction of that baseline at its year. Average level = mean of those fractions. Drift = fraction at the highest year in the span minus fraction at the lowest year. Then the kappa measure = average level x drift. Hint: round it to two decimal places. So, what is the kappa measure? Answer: -0.02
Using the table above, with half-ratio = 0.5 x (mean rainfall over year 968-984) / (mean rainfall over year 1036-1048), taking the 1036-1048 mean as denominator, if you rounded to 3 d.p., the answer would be 0.498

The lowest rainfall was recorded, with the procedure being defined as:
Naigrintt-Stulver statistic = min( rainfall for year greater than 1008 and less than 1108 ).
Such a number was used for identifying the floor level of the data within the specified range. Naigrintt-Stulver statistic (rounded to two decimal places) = 56.70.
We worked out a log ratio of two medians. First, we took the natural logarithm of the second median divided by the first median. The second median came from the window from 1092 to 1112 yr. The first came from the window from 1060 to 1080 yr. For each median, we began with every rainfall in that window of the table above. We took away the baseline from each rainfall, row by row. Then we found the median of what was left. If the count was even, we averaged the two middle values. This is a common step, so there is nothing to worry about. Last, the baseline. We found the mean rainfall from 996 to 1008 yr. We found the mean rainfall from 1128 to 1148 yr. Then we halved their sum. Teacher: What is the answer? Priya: -1.08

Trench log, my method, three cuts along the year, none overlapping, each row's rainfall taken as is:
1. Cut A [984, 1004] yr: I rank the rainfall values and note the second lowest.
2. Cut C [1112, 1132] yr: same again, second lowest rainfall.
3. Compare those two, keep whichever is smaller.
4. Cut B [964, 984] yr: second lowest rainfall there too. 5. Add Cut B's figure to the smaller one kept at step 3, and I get 119.3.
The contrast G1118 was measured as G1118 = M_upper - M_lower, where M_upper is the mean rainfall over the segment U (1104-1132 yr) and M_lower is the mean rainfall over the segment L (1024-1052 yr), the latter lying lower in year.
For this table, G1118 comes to 1.0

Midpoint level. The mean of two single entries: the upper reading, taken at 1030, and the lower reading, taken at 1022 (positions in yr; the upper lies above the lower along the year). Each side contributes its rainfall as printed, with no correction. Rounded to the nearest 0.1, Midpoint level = 59.7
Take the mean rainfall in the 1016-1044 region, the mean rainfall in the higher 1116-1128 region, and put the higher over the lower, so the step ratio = 1.00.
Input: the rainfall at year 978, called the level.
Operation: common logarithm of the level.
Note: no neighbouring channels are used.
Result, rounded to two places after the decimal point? 1.78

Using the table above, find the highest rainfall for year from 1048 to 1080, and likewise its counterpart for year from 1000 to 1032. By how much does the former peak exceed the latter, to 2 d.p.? 1.43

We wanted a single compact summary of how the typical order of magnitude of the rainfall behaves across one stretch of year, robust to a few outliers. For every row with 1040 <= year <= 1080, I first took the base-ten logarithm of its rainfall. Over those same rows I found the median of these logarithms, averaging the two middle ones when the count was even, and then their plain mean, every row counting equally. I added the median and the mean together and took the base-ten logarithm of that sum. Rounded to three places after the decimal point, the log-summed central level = 0.552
